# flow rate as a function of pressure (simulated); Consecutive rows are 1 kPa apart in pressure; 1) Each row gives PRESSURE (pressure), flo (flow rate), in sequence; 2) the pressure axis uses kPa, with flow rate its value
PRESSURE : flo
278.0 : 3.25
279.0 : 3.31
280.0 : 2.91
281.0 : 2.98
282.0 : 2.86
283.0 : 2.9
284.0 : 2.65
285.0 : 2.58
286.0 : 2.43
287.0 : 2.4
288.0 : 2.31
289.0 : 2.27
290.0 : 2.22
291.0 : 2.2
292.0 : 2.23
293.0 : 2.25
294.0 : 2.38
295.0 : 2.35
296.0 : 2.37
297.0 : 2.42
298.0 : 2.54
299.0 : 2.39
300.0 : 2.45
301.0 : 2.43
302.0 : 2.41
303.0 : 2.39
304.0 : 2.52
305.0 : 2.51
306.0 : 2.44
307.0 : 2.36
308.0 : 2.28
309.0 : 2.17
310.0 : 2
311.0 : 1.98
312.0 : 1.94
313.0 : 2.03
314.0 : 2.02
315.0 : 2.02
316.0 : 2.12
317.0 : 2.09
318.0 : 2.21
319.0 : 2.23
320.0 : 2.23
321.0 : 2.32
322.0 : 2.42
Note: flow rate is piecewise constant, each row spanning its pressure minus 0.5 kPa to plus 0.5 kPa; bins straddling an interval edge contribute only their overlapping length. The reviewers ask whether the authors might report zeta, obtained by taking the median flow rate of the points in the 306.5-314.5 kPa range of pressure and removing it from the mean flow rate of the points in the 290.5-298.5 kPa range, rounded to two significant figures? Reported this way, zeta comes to 0.32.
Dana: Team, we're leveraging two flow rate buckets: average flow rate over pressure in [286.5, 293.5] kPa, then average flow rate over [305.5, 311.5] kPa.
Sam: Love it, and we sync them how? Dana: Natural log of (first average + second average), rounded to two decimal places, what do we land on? 1.50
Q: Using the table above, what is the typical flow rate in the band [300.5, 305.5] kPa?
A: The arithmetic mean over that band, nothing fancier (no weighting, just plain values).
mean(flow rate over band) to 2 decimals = 2.45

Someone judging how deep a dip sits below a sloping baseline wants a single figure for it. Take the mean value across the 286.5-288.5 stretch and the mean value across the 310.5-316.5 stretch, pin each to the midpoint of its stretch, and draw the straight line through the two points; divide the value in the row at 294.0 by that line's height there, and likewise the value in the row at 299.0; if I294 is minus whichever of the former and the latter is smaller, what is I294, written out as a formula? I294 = -1.048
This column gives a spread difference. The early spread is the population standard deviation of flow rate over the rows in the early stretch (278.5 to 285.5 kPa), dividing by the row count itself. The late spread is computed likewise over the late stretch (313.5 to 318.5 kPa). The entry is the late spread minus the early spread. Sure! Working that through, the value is -0.15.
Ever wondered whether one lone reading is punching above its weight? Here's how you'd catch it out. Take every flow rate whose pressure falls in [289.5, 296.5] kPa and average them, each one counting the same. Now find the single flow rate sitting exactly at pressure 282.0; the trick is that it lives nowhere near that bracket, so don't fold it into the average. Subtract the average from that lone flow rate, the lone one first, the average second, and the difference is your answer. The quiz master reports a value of 0.57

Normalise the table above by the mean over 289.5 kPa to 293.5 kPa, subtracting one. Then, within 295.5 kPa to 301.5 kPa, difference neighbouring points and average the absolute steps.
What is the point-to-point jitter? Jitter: 0.036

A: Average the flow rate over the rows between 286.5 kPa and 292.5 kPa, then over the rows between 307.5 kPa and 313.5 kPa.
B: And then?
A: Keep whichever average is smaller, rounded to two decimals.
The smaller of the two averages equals 2.07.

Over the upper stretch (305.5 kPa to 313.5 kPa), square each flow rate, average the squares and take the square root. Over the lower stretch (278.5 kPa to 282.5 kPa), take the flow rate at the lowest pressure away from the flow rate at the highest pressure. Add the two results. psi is 1.7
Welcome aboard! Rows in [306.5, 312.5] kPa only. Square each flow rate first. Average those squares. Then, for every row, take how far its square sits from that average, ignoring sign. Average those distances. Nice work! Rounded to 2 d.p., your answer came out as 0.63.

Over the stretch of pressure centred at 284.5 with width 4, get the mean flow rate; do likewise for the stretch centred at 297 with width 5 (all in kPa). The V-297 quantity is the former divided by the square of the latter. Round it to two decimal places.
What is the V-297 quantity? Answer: 0.45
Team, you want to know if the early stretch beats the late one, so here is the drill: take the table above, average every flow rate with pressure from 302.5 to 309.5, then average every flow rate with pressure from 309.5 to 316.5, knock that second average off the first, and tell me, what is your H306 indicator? 0.37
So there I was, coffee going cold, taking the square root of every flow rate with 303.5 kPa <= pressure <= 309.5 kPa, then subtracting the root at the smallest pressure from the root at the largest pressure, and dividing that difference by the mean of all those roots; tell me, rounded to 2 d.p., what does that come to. -0.07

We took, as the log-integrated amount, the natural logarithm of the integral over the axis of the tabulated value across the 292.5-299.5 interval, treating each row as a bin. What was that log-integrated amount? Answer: 2.82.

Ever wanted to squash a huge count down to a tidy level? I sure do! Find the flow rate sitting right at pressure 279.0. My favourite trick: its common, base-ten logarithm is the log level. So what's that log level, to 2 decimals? 0.52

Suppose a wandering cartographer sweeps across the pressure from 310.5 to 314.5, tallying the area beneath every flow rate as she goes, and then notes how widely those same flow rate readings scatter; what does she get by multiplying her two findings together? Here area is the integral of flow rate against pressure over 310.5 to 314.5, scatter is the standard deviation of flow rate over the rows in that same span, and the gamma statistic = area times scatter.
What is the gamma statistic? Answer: 0.3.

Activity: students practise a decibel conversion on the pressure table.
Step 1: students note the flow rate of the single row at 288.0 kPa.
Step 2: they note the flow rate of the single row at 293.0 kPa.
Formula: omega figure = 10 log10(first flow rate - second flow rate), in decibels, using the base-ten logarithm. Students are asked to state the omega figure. -12.2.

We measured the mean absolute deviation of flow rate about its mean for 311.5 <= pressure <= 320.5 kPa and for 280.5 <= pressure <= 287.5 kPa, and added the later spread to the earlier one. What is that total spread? 0.28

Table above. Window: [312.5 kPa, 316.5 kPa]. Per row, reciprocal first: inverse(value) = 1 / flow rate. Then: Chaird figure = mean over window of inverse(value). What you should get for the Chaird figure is 0.489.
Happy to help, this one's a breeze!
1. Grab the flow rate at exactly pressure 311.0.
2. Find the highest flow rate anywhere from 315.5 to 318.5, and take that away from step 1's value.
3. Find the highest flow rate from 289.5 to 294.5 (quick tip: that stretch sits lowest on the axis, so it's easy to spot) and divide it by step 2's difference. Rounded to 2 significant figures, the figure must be -10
